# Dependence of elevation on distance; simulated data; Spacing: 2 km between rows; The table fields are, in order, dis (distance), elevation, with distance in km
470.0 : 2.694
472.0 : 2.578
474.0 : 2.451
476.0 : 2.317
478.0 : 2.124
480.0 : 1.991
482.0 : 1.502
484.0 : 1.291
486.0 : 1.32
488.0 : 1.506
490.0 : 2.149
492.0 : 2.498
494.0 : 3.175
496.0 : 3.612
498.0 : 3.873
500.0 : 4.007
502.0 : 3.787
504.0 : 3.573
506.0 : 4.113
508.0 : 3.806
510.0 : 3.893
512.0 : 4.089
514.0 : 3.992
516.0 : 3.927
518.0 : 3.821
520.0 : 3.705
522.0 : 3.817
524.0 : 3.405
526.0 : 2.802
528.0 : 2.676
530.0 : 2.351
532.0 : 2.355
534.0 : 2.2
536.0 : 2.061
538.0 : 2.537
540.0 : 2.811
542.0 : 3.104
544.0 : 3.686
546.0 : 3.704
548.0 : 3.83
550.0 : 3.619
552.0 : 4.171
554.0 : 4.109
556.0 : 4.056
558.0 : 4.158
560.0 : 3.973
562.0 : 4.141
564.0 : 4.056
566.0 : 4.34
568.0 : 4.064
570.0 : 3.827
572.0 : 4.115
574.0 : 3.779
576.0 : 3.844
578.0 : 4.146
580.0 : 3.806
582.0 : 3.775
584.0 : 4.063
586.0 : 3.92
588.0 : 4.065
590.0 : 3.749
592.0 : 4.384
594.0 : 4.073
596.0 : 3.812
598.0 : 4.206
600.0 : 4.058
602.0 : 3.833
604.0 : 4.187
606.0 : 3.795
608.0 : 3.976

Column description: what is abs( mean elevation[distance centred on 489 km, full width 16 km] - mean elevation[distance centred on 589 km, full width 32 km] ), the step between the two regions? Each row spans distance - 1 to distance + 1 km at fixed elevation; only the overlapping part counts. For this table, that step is 1.8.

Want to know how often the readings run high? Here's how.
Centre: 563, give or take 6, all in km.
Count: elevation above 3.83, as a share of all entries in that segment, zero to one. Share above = 1.00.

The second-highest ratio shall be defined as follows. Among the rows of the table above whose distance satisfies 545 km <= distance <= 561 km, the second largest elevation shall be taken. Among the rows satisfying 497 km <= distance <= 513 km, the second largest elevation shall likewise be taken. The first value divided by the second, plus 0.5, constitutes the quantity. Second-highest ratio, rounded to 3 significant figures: 1.52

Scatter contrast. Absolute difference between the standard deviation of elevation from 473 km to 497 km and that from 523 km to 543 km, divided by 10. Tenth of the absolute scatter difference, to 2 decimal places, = 0.03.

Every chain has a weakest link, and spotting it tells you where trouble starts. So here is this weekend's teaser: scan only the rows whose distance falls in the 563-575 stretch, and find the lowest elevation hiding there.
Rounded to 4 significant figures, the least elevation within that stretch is 3.779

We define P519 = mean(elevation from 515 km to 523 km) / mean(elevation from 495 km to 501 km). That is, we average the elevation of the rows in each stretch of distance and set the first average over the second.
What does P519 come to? 1.00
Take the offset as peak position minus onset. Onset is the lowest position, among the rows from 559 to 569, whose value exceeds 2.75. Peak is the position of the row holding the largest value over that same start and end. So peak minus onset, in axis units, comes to 6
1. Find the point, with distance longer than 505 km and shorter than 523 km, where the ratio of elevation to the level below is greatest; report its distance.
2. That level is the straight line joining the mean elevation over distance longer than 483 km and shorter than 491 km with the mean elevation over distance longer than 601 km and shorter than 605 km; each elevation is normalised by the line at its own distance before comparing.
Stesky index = 506.0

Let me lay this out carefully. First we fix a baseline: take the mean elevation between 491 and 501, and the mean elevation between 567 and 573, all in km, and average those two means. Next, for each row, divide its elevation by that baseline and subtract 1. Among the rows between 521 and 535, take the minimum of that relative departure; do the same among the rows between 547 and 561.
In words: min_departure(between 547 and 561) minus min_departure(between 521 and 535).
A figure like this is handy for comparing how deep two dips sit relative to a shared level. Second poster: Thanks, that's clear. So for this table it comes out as 0.4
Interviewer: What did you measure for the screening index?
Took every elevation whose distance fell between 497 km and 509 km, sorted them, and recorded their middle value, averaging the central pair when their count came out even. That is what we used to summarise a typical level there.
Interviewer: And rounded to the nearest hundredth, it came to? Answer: 3.84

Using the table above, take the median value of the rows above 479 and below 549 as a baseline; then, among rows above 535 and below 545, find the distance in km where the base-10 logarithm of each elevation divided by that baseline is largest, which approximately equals 544.0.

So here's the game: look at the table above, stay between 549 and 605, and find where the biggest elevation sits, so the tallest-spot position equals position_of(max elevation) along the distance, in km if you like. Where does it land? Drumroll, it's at 592.0 km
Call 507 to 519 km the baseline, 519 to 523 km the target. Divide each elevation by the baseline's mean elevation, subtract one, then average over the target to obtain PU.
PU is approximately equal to -0.04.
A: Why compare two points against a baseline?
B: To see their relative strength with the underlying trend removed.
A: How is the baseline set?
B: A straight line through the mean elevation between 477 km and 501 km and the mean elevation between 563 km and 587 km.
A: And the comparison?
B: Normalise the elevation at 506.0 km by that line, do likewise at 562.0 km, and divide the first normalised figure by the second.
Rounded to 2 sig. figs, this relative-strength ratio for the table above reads 1.4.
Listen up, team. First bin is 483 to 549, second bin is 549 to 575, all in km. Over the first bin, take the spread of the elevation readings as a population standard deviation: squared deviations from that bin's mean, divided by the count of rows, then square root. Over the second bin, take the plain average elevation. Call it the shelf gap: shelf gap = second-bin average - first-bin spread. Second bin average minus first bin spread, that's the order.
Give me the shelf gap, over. 3.2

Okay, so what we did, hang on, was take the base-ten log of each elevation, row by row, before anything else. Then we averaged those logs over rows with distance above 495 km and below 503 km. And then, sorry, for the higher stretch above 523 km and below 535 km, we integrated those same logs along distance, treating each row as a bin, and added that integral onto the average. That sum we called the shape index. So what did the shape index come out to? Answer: 5.6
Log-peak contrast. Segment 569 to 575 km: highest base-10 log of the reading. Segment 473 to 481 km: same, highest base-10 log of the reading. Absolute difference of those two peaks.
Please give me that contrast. 0.23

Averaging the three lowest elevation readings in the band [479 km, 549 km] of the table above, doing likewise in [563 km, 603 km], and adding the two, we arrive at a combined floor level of 5.1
